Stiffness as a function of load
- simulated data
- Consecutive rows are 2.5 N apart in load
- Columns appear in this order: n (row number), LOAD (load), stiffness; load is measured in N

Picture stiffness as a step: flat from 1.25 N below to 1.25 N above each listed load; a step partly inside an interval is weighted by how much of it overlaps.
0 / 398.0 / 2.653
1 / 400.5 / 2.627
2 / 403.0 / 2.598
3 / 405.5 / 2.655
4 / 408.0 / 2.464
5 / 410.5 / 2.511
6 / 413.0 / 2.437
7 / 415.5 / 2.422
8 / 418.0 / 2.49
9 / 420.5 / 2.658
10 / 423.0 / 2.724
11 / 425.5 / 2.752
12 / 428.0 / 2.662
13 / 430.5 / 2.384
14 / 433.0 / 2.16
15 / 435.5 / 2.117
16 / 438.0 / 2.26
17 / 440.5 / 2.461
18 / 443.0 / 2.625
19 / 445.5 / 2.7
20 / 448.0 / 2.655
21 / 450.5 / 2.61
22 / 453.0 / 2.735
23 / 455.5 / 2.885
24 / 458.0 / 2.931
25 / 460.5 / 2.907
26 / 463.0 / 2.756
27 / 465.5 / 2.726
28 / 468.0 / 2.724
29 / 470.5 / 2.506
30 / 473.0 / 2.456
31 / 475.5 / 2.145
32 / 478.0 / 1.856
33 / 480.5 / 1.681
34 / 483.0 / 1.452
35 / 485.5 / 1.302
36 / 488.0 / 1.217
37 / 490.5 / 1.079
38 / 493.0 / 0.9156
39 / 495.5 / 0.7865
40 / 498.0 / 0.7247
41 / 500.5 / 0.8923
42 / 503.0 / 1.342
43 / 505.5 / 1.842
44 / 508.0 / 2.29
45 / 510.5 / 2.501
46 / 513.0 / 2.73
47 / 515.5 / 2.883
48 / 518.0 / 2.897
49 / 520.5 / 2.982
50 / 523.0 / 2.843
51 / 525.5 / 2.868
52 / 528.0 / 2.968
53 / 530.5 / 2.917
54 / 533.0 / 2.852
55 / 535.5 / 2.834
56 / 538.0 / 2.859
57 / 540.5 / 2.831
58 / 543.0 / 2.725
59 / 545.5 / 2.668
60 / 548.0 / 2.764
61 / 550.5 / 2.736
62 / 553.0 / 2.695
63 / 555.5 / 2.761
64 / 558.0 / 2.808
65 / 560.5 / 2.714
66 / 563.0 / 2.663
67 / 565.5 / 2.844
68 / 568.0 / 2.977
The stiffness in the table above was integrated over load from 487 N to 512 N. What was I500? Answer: 34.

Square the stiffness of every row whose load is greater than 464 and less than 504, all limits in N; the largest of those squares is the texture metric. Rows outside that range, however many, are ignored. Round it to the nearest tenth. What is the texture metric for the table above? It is 7.4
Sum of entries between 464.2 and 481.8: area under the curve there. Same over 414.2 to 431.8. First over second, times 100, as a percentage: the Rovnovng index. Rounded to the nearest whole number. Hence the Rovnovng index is 89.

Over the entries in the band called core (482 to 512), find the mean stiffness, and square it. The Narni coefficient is 2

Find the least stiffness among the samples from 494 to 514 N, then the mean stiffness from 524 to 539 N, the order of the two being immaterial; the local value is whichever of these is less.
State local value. 0.72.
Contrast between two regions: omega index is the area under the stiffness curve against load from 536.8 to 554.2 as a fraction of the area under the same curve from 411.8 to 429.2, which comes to 1.06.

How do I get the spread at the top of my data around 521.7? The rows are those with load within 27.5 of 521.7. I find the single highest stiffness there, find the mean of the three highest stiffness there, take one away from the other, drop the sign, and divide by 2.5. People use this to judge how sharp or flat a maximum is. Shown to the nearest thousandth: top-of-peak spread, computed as 0.011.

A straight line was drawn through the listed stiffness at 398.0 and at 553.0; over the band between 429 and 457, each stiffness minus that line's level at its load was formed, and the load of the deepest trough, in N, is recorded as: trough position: 435.5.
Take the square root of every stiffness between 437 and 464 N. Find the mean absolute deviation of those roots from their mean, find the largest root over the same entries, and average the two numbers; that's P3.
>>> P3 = 0.88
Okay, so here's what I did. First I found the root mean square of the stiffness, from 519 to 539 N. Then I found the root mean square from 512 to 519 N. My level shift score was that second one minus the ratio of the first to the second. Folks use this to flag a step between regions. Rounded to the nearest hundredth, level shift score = 1.82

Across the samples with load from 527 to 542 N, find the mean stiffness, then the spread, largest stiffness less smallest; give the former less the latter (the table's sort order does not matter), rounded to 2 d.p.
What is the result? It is 2.74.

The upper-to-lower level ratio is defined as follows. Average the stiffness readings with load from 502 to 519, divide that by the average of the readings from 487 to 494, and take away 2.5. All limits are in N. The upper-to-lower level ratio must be -0.3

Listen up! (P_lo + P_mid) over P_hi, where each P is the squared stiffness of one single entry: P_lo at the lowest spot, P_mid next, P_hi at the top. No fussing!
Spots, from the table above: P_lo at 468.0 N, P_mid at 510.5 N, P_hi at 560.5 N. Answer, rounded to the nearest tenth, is 1.9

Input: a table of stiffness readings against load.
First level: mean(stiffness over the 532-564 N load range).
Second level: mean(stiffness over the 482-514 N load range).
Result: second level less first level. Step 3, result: -1.3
